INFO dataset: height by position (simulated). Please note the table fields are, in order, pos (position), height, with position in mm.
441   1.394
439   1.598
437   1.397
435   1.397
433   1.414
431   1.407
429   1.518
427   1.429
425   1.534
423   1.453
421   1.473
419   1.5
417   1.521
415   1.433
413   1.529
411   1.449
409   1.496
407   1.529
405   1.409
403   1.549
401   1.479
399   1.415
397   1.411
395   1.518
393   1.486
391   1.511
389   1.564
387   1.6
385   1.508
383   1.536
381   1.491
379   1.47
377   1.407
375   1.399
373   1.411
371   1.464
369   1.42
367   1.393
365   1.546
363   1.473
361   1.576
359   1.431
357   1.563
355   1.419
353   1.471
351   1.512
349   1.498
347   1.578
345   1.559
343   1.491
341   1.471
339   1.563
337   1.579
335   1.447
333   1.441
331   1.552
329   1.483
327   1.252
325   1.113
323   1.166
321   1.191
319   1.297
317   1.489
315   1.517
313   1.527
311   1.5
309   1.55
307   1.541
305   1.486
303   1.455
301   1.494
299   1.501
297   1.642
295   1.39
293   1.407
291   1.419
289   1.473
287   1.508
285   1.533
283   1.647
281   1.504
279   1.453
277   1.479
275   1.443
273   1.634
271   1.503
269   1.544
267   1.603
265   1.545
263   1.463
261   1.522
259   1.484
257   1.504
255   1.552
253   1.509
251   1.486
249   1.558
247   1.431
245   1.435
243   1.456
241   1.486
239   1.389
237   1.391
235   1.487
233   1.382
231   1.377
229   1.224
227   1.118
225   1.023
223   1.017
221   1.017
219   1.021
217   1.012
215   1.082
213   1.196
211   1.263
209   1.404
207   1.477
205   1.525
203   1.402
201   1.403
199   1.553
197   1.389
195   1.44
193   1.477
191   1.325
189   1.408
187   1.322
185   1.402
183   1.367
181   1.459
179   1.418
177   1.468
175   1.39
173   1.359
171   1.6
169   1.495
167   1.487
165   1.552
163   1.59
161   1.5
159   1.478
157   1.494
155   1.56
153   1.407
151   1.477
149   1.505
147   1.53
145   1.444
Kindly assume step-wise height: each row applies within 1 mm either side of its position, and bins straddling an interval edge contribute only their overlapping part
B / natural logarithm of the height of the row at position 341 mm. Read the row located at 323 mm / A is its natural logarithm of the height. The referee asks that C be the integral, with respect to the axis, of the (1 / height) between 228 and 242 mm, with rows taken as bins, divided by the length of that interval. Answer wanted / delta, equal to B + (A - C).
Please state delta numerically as -0.182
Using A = 0.15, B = 0.39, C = 0.722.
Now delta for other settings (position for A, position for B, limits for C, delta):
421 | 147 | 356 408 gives 0.137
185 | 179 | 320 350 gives -0.024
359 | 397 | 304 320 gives 0.029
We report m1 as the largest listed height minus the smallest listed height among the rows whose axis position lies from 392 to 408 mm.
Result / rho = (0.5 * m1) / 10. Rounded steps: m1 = 0.140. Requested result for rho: 0.0070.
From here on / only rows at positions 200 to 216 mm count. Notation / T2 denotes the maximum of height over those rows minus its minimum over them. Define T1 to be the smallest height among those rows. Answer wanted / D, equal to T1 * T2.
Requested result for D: 0.48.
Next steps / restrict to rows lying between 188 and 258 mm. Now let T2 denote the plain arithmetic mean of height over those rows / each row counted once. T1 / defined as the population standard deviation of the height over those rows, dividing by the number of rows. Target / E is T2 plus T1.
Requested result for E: 1.524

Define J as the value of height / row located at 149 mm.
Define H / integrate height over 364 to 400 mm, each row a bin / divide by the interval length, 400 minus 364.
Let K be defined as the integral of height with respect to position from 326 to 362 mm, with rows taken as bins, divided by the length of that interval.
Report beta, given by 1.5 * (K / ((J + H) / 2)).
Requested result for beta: 1.50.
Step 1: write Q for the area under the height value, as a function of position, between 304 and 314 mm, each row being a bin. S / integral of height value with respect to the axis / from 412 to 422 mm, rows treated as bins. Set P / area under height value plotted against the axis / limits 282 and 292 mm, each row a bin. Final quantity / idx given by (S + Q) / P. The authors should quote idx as 1.99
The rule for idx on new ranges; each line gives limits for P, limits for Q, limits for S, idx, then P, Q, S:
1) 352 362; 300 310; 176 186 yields 1.96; 14.9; 15.1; 14.2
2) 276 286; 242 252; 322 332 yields 1.83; 15.2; 14.7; 13.1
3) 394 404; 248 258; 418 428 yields 2.03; 14.7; 15.2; 14.8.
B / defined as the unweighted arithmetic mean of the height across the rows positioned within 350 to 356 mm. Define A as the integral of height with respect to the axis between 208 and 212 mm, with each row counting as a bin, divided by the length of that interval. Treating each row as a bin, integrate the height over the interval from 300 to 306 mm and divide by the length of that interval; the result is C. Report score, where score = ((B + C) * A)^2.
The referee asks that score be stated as 15.4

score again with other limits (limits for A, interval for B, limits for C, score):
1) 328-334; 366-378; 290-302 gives 18.6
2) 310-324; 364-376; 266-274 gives 17.3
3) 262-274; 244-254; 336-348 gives 21.9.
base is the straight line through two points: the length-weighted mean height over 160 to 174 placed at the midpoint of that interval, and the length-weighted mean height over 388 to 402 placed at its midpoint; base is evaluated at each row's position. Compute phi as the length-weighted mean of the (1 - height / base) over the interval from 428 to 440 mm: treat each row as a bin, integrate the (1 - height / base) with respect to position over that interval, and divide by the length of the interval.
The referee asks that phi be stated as 0.02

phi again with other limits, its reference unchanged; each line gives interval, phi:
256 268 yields -0.01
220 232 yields 0.25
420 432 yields 0.01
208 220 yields 0.23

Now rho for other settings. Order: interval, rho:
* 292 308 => 0.0126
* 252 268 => 0.0070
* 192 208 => 0.0082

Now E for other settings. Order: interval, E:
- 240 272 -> 1.551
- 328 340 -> 1.567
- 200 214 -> 1.488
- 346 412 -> 1.543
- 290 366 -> 1.580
